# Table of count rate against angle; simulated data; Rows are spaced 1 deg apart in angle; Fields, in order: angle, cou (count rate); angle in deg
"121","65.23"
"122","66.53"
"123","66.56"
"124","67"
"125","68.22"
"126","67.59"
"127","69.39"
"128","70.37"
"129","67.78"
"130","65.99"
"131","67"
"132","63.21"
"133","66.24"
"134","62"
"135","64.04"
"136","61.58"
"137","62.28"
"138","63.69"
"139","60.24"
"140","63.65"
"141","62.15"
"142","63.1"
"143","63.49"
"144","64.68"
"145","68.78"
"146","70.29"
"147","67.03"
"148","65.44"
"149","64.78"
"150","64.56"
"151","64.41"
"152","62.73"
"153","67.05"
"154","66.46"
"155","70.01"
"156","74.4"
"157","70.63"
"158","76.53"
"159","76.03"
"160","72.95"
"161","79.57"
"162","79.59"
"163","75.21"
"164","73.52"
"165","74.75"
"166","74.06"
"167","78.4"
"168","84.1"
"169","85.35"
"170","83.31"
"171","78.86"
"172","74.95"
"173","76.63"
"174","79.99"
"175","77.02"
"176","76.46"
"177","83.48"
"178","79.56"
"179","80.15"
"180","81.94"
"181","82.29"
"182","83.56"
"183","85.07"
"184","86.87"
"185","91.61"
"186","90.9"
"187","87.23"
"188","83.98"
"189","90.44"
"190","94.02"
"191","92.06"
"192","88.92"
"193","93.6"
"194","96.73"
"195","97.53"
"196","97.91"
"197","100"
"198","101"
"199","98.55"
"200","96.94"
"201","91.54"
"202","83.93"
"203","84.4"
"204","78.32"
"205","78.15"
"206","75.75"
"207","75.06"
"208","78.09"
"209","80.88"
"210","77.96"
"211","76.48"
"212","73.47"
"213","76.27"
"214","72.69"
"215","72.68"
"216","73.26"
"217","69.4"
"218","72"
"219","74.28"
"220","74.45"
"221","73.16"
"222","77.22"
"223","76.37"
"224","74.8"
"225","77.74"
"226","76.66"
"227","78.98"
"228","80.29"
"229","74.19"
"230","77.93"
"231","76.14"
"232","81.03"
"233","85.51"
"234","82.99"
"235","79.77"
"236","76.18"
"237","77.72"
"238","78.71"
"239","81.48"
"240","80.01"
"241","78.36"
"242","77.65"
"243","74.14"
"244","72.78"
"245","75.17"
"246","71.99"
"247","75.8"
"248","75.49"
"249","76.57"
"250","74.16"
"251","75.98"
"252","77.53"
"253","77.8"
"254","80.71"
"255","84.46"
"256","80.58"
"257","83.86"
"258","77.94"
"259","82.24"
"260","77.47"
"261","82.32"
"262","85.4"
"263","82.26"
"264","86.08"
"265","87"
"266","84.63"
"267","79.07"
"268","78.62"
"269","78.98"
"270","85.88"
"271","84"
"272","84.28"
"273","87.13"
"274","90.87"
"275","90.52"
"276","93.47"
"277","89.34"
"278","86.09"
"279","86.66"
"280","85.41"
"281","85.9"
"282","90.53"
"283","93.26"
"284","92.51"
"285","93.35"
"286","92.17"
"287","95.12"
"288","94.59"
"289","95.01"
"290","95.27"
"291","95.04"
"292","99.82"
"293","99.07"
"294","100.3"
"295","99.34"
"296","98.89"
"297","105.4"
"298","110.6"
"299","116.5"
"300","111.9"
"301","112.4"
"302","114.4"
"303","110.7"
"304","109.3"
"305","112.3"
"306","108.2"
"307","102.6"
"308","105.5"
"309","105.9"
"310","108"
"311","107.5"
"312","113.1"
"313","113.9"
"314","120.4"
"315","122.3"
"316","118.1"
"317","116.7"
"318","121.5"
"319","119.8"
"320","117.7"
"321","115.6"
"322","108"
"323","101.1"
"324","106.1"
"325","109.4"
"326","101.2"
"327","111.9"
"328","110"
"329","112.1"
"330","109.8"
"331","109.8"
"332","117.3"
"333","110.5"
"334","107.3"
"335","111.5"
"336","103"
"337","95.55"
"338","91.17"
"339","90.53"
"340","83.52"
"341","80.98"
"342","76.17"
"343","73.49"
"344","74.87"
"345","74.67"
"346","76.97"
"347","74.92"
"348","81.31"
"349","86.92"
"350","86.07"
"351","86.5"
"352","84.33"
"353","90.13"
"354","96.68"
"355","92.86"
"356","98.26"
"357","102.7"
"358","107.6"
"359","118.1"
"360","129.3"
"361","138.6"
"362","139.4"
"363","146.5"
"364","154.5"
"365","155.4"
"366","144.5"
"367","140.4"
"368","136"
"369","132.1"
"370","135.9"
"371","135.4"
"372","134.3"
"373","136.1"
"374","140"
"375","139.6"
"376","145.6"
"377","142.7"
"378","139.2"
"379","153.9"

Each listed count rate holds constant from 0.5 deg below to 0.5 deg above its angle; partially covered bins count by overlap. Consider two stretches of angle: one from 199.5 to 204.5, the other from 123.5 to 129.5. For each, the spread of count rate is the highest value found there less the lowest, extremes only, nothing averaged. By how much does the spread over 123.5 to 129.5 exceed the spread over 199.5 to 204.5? -15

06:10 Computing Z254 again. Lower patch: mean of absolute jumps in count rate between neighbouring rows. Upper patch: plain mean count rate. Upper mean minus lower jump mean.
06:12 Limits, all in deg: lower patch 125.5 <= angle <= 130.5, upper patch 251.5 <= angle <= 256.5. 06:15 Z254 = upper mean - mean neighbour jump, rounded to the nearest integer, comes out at 78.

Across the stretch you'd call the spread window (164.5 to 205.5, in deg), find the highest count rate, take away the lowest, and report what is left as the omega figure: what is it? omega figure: 27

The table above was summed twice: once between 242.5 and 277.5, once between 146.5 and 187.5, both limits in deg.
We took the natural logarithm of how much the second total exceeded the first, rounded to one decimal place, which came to 5.7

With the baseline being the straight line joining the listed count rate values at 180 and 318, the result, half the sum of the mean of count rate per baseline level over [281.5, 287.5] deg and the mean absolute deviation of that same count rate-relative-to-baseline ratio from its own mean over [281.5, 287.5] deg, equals 0.42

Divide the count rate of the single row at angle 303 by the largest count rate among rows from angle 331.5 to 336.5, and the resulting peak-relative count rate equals 0.94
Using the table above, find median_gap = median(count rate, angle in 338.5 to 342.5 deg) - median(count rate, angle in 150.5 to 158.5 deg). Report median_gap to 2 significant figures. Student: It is 14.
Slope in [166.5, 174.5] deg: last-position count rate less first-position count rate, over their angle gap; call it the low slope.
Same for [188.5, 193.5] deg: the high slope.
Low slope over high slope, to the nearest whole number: 0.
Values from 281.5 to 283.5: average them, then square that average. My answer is 8445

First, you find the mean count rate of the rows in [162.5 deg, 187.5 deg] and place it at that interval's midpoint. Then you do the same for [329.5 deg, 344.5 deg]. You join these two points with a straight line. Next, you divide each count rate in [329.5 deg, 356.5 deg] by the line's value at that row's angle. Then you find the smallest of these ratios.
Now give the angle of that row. 343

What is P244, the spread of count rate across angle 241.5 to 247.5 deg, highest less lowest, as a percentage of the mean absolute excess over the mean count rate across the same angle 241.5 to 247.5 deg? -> 350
